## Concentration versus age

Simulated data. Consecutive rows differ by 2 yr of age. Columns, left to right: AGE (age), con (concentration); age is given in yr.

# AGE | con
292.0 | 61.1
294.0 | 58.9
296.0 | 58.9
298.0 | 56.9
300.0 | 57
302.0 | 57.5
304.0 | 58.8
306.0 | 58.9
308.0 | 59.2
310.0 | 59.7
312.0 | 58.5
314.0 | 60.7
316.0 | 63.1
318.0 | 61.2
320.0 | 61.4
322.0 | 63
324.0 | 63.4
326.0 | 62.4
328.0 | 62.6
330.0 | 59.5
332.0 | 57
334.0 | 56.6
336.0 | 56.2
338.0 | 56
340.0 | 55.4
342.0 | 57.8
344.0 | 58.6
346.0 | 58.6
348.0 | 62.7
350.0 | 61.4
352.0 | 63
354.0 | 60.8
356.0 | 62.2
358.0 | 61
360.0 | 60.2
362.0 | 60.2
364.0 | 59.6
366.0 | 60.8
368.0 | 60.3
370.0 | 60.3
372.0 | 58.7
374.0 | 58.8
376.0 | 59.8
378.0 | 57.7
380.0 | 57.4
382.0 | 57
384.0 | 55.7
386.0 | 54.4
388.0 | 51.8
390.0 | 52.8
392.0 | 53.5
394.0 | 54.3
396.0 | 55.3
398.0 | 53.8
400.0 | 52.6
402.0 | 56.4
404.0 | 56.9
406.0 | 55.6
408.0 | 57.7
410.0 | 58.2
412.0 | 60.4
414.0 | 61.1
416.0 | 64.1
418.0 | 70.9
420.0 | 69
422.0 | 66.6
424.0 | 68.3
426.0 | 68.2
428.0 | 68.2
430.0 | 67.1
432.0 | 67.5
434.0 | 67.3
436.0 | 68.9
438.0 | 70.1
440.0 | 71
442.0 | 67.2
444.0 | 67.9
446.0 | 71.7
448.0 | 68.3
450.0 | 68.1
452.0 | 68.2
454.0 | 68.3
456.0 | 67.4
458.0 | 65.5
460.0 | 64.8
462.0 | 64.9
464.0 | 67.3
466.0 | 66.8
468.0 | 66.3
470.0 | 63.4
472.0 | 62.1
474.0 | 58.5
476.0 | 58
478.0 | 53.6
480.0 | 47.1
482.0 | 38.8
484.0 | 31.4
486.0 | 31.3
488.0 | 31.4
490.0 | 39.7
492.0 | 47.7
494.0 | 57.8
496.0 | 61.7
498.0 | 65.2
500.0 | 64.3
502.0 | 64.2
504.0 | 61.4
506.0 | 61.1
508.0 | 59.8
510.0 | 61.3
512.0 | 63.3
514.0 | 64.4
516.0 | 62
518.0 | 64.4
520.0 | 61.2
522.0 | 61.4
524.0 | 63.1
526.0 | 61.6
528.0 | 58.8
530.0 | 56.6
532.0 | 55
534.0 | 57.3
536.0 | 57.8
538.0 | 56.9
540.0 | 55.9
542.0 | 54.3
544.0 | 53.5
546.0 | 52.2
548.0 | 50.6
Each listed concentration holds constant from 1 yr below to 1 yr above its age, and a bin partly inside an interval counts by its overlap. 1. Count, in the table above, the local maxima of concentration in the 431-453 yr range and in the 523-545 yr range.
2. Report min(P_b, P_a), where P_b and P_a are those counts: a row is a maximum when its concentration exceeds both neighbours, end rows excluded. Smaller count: 1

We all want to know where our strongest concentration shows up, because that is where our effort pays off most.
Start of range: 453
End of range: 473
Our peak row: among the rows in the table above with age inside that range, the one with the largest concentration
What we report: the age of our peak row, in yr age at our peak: 454.0 yr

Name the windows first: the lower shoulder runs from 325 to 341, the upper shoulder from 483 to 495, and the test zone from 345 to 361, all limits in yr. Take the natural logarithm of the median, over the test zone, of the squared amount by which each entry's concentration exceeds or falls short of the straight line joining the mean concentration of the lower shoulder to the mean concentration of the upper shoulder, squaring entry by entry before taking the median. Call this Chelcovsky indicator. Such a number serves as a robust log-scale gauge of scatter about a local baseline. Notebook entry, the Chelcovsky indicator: 3.4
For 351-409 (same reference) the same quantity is 3.2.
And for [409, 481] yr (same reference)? 6.1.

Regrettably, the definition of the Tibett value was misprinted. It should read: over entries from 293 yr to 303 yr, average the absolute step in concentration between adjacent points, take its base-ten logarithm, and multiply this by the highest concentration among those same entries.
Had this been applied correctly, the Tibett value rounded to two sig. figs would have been -11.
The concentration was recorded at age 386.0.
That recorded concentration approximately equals 54.4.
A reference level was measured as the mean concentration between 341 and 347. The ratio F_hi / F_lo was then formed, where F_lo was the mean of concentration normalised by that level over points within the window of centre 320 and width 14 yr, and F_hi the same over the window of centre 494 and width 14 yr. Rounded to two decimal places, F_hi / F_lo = 0.85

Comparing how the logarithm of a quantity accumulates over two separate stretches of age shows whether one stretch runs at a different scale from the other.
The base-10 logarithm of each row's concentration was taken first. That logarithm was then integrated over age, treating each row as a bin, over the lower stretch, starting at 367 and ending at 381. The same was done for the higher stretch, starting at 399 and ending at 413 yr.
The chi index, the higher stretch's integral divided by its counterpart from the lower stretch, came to 0.991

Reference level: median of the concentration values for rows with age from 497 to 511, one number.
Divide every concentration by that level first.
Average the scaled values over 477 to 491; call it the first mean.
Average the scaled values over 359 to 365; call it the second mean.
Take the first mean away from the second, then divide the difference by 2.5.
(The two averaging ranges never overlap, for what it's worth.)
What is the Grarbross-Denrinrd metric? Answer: 0.14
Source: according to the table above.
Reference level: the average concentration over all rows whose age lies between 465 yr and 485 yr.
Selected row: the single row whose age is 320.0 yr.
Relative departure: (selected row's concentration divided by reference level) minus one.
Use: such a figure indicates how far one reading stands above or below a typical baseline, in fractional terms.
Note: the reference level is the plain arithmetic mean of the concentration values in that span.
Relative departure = 0.12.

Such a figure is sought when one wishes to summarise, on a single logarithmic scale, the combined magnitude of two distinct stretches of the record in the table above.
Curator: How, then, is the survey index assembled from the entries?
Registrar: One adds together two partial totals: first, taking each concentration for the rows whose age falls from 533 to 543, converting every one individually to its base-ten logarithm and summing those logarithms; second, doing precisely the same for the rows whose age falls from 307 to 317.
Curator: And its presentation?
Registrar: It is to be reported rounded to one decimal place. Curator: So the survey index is 17.7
